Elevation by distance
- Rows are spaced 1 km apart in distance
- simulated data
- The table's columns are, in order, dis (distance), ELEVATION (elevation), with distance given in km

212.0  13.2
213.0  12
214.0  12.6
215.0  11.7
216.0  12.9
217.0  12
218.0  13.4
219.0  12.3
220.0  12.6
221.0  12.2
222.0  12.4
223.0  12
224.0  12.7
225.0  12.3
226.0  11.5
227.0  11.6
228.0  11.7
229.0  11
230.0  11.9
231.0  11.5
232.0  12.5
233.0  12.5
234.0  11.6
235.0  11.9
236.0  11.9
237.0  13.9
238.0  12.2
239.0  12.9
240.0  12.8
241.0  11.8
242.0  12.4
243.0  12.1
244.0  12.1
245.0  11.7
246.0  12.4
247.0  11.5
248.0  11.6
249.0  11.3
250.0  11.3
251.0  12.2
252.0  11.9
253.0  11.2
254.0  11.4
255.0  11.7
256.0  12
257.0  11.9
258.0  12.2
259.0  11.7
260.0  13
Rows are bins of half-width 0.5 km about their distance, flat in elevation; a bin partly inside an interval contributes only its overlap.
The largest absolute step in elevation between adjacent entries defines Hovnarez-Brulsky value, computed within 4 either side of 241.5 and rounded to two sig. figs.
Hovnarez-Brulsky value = 1.0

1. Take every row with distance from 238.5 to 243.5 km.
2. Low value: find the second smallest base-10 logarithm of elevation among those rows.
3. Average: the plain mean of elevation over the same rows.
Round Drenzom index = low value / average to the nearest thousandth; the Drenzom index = 0.087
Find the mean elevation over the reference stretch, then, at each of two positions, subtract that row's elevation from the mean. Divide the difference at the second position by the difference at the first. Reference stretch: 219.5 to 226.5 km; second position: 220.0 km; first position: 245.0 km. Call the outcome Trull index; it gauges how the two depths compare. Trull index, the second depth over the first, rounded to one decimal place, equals -0.7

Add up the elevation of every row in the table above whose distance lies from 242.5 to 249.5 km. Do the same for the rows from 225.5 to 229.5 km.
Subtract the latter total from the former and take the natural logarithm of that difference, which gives 3.61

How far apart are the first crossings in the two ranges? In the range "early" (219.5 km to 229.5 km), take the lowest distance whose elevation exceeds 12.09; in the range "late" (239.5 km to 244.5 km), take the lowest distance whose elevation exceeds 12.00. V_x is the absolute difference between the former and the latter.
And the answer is 20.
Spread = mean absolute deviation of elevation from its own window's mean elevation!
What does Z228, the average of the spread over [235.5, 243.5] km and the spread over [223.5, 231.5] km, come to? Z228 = 0.46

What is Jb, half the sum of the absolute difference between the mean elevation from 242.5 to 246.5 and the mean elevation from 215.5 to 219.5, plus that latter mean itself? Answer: 6.6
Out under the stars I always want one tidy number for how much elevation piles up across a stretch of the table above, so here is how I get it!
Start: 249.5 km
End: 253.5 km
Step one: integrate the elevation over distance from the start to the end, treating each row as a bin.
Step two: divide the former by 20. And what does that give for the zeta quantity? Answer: 2.33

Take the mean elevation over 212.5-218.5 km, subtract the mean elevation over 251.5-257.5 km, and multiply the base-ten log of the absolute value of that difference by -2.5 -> 0.3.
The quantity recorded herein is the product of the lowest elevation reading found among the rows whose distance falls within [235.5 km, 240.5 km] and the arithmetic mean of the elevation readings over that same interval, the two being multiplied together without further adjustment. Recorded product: 152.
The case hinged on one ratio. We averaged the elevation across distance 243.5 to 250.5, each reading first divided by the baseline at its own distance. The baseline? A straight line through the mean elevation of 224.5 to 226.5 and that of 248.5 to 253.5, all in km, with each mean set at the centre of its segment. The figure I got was 1.01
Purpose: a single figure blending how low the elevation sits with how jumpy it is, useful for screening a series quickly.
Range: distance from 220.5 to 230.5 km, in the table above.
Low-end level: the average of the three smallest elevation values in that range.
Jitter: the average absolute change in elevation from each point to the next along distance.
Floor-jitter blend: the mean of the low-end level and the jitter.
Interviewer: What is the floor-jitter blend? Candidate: 5.92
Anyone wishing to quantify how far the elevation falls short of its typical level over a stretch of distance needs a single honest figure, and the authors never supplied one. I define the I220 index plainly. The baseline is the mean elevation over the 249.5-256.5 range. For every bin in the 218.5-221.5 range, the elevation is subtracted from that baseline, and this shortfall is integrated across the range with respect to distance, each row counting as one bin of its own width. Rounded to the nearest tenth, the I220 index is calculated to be -2.1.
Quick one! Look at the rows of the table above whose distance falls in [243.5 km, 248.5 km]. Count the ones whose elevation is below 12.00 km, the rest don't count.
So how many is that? 3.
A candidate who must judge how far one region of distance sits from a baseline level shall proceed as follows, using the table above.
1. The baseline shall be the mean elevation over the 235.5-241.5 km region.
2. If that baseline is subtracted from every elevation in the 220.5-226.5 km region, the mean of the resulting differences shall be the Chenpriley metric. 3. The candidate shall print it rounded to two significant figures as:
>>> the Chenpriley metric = -0.40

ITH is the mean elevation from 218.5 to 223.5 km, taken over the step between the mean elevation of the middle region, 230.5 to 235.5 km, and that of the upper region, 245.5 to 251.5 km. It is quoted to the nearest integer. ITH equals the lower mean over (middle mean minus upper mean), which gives 43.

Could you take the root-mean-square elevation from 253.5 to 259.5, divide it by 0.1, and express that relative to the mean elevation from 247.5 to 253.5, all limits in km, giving 10.2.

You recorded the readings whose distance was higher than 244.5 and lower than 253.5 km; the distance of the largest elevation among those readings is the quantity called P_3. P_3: 246.0 km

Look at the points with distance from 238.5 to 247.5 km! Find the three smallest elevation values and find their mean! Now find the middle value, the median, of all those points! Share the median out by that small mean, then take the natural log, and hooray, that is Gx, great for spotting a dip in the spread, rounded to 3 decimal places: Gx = 0.036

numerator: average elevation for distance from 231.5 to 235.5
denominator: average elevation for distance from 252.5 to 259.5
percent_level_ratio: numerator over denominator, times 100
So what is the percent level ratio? 103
